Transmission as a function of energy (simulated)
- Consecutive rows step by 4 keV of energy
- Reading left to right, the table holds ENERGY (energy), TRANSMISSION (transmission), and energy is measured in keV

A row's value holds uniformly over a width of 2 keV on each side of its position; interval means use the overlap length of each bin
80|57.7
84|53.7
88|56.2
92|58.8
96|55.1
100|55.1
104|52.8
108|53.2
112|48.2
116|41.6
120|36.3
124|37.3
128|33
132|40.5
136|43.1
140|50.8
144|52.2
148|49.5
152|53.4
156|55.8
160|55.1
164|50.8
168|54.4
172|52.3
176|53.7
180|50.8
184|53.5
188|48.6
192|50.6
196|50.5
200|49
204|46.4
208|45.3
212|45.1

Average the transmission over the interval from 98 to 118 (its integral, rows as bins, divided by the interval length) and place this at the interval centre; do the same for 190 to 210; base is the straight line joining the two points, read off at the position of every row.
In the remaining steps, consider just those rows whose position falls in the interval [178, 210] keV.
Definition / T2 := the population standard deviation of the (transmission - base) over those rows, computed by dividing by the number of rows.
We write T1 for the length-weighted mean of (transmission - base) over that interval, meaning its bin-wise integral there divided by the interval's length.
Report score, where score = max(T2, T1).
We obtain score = 2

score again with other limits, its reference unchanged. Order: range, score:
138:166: 3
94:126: 7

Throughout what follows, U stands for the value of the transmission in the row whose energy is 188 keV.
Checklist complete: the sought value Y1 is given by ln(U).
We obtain 3.88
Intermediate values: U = 48.6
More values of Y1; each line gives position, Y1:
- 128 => 3.50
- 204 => 3.84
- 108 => 3.97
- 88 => 4.03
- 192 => 3.92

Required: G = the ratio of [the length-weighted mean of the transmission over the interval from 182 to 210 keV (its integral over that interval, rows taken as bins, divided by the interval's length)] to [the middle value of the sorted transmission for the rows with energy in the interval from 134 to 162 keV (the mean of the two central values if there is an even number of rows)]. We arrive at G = 0.94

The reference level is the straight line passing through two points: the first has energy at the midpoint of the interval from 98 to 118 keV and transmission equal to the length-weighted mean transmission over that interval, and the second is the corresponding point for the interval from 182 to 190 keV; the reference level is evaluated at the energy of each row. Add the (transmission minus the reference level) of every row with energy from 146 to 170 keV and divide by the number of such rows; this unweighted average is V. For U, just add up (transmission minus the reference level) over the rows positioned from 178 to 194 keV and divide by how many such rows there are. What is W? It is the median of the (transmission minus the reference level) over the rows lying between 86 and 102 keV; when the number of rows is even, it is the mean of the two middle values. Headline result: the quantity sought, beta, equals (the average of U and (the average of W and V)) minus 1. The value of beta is 1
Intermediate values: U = 0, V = 2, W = 5.6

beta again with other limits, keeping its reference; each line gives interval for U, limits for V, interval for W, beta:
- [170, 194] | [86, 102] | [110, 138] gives -2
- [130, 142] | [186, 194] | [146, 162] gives -3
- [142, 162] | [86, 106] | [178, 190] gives 2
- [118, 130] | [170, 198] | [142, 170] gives -8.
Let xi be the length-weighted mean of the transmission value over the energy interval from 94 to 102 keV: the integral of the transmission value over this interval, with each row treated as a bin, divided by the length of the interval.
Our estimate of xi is 55.1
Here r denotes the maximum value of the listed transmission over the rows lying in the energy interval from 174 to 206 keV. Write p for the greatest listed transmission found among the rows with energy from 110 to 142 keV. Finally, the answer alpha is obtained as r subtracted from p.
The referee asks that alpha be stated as -2.9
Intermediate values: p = 50.8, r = 53.7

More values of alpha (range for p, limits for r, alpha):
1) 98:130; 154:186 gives -0.7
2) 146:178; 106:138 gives 2.6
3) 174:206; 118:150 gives 1.5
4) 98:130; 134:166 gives -0.7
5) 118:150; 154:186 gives -3.6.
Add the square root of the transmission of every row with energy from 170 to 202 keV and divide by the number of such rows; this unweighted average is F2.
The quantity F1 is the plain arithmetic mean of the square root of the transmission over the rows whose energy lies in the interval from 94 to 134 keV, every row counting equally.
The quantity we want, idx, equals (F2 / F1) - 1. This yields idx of 0.066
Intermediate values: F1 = 6.7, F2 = 7.15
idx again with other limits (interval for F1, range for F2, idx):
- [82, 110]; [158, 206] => -0.034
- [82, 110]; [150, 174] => -0.012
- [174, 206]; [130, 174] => 0.002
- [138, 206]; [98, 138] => -0.079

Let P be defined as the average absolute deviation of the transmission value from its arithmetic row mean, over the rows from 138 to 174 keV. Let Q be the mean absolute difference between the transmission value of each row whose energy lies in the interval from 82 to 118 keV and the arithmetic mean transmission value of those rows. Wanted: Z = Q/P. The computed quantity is 2.0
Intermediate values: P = 2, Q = 3.5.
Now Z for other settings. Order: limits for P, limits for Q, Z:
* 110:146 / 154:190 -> 0.4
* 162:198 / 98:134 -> 4.5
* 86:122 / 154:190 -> 0.3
